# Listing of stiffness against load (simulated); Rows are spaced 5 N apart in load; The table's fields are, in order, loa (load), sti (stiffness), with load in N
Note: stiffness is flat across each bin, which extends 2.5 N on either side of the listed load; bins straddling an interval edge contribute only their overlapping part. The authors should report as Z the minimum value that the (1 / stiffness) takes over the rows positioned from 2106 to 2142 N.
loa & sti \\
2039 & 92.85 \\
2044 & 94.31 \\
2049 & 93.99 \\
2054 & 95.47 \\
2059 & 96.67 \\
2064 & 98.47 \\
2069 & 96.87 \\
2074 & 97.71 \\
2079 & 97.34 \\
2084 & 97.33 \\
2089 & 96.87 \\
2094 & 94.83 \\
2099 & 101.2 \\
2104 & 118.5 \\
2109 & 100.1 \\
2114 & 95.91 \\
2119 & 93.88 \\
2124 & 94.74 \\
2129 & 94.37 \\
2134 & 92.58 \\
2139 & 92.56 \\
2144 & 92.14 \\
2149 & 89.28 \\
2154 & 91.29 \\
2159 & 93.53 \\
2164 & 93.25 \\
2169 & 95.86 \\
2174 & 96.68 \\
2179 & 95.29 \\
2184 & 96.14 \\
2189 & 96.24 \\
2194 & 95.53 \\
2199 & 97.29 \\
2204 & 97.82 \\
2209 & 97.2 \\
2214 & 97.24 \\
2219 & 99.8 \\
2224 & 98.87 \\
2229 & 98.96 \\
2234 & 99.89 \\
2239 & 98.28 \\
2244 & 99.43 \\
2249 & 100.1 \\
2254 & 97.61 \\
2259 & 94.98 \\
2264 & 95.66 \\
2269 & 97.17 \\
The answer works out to 0.0100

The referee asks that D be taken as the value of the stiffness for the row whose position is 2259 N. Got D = 94.98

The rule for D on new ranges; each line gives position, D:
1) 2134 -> 92.58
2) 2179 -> 95.29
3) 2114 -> 95.91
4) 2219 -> 99.8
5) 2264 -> 95.66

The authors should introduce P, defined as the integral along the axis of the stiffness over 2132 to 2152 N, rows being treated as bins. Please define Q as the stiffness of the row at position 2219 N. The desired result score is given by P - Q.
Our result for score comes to 1732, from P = 1832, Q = 99.8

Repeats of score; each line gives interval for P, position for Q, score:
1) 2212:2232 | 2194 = 1880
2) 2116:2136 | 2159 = 1786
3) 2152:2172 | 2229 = 1773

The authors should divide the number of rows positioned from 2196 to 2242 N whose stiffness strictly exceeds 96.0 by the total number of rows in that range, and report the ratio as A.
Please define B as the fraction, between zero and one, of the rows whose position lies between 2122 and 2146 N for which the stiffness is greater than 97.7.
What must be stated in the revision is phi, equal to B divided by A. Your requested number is 0.0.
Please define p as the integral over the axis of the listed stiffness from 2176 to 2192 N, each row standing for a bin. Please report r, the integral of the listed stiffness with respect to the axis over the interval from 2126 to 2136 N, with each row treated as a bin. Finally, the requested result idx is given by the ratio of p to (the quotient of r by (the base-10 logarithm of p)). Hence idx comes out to 5.2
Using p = 1534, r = 936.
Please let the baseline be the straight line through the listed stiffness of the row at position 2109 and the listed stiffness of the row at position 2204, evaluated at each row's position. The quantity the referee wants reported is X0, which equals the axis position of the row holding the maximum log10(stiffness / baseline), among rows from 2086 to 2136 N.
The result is 2104 N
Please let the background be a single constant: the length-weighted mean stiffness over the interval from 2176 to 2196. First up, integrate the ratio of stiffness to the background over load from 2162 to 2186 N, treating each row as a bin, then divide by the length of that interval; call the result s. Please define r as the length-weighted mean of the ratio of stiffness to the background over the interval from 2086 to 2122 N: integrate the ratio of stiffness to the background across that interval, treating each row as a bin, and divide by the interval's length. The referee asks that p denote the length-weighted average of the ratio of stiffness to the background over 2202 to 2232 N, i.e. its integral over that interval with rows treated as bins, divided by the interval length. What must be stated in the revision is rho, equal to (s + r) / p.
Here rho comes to 1.99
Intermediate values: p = 1.026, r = 1.04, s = 1.00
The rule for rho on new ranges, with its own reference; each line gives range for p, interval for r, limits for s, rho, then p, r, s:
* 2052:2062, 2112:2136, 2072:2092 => 1.99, 1.004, 0.98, 1.01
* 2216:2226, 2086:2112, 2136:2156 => 1.95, 1.036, 1.07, 0.95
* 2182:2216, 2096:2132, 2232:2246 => 2.05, 1.010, 1.04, 1.03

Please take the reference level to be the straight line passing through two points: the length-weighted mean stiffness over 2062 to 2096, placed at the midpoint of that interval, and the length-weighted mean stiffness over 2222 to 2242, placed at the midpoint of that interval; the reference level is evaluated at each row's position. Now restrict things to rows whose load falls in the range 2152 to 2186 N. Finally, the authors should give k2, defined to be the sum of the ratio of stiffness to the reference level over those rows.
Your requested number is 6.7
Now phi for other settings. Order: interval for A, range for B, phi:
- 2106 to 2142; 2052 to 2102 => 2.1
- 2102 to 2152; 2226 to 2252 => 5.0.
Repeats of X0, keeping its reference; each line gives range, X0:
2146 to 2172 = 2169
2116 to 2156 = 2124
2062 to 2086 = 2064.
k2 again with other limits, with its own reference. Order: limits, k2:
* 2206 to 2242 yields 7.0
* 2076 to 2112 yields 7.3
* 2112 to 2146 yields 6.7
